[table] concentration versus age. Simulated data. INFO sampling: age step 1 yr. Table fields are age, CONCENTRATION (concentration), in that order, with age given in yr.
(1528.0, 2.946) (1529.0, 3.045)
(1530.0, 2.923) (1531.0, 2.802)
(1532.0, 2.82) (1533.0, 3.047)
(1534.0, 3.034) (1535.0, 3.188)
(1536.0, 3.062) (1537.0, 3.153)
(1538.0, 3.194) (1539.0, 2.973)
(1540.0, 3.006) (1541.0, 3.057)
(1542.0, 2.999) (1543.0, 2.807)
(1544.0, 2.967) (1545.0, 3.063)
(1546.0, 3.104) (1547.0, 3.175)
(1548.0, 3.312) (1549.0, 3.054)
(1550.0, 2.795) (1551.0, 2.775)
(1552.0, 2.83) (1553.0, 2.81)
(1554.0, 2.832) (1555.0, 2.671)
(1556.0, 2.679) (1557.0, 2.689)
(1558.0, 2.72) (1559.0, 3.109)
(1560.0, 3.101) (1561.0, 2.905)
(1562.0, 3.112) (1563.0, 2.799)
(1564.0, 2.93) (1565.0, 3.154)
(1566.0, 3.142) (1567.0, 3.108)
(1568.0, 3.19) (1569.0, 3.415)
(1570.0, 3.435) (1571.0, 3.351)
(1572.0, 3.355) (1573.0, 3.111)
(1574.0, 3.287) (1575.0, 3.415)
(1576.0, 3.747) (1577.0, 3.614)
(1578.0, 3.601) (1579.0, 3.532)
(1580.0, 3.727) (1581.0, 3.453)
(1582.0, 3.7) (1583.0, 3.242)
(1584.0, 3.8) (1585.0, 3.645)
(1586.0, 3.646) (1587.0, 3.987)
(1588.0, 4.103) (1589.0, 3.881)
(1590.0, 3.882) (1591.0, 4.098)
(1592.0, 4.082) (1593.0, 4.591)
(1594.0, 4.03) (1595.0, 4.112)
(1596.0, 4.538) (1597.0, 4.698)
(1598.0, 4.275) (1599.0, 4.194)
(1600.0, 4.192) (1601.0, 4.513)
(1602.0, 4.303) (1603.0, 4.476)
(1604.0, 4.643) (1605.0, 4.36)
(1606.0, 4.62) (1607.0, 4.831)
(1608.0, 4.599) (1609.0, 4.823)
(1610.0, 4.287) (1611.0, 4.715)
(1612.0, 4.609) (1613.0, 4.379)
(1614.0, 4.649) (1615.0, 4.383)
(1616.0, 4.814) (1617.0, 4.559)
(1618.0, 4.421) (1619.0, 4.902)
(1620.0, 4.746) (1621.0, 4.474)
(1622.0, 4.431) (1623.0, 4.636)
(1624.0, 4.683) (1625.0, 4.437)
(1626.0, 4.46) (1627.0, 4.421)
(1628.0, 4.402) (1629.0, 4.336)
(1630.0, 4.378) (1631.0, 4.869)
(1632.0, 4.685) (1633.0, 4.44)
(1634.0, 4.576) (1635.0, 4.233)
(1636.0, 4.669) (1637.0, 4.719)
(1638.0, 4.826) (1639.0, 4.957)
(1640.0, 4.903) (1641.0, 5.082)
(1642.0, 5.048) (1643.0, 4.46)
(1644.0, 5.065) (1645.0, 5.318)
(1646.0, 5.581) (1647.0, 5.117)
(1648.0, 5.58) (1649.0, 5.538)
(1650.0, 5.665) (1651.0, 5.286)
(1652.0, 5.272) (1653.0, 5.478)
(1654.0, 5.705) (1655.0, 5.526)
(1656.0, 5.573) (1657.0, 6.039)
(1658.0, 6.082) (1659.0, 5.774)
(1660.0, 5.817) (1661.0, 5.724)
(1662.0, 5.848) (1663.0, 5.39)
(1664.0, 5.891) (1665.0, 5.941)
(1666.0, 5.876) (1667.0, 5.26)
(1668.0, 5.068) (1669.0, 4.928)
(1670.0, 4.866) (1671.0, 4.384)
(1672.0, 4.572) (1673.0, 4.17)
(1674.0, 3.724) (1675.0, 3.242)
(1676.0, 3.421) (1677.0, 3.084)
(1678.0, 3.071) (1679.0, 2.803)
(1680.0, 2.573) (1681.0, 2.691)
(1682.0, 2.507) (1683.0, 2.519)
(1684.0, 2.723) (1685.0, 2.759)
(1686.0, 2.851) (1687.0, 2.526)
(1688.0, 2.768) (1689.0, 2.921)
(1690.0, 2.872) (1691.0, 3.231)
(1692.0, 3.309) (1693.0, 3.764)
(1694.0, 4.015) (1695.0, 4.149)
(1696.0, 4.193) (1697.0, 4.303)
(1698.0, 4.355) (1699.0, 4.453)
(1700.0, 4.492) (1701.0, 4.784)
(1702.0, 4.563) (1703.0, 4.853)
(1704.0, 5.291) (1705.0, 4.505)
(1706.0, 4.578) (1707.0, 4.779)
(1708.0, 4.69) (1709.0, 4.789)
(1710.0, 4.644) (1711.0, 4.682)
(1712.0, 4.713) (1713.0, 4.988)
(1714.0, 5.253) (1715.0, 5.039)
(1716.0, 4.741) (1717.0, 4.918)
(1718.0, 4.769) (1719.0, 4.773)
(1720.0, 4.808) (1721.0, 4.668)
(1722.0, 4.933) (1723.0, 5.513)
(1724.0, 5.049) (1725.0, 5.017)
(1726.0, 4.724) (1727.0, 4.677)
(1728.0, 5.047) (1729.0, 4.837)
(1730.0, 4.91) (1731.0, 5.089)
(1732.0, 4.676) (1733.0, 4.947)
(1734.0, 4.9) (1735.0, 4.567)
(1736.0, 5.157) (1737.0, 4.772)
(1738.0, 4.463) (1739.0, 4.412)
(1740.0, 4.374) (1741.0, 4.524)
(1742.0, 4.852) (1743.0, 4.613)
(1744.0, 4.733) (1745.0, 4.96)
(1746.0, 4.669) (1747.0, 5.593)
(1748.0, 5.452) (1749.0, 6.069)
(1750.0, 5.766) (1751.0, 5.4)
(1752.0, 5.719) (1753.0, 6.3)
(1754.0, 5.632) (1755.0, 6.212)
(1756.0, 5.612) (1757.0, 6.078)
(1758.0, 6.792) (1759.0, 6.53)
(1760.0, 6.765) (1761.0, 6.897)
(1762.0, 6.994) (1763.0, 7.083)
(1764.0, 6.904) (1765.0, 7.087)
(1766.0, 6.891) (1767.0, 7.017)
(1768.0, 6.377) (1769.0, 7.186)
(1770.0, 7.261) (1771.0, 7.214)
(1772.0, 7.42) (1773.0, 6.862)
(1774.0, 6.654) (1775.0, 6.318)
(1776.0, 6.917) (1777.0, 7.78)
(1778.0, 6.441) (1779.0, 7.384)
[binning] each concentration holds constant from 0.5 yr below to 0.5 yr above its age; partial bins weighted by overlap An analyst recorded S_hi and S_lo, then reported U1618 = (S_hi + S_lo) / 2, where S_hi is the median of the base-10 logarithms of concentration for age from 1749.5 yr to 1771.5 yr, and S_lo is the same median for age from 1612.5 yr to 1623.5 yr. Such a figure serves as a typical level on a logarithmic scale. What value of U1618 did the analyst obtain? 0.75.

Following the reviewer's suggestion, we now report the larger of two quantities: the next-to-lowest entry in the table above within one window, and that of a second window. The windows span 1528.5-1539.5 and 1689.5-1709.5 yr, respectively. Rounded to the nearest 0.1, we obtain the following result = 3.2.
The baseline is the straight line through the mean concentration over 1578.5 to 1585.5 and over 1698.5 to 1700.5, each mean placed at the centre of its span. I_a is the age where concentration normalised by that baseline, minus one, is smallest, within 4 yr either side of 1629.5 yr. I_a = 1629.0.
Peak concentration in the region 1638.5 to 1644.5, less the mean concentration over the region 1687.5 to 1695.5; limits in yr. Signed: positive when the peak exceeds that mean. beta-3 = 1.70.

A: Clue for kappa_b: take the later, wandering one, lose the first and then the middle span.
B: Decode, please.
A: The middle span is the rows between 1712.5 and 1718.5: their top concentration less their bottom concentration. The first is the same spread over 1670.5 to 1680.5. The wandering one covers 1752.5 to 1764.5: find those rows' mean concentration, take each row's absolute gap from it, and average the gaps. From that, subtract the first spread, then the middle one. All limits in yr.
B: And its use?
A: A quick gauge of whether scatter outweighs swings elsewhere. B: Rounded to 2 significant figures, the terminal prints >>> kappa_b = -2.1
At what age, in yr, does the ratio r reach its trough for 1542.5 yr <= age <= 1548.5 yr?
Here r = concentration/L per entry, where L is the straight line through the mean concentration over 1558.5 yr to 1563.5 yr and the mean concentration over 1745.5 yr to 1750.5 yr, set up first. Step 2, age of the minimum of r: 1543.0 yr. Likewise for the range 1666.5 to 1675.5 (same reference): 1675.0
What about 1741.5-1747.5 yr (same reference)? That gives 1743.0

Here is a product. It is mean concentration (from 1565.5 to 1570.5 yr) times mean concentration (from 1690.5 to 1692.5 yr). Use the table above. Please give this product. 11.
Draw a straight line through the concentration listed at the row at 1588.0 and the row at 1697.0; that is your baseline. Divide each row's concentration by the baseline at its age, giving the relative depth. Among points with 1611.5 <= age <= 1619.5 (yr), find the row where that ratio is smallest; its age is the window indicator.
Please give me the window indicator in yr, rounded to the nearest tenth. 1613.0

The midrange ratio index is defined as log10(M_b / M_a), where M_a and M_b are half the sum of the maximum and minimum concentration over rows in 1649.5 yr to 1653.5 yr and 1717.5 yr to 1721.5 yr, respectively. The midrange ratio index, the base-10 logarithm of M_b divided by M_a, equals -0.062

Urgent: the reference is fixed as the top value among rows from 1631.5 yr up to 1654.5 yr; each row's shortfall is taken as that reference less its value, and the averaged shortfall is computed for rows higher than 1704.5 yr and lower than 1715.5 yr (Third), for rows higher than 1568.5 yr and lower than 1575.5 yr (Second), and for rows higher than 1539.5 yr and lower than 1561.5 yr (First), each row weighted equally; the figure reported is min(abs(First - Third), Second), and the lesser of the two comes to 1.9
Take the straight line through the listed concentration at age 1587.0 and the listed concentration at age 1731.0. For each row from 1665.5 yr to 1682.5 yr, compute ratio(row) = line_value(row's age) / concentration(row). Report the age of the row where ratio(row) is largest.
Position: 1682.0 yr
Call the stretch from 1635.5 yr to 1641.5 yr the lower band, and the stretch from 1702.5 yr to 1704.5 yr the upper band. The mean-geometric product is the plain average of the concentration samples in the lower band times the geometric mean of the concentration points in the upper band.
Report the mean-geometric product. 25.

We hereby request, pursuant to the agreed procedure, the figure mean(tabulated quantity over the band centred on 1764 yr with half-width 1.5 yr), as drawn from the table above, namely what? 7.0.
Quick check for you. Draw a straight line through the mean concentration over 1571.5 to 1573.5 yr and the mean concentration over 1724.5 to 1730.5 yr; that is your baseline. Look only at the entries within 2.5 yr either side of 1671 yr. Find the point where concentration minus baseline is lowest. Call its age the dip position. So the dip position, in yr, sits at 1673.0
